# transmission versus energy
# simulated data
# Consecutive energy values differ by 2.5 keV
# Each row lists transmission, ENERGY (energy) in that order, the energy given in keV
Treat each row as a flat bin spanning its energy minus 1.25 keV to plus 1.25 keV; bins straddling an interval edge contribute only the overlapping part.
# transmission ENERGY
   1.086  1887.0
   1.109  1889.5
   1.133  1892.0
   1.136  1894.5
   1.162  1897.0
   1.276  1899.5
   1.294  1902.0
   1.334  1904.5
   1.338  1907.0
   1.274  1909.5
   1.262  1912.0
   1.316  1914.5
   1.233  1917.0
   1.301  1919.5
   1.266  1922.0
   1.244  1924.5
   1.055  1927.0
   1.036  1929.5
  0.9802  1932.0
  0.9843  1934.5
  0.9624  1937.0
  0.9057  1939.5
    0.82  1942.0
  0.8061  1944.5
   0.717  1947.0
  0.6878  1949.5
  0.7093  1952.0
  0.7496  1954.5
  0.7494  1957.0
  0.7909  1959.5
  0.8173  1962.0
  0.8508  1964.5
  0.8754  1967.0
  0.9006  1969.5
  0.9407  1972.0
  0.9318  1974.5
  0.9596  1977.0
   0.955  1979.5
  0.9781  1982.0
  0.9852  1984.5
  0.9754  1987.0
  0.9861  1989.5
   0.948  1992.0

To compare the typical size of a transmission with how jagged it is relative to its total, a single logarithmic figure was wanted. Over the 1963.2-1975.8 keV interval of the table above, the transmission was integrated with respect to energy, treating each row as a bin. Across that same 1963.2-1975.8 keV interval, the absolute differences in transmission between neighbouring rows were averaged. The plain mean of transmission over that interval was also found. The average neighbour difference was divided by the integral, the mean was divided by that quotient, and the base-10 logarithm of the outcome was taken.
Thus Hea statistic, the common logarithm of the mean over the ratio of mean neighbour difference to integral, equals 2.6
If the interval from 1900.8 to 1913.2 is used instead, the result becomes 2.8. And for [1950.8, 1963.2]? 2.4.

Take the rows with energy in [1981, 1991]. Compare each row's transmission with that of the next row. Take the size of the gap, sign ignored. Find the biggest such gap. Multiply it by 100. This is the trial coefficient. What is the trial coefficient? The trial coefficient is 1.1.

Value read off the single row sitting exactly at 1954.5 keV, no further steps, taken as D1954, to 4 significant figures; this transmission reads 0.7496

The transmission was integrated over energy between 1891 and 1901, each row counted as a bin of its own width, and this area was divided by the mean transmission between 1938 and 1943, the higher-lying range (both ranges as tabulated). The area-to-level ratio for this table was 14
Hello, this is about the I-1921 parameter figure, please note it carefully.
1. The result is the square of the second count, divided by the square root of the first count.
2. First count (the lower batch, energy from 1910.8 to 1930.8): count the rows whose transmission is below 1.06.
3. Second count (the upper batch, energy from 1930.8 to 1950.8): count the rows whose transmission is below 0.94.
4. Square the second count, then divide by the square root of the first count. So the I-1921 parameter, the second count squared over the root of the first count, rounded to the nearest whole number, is 18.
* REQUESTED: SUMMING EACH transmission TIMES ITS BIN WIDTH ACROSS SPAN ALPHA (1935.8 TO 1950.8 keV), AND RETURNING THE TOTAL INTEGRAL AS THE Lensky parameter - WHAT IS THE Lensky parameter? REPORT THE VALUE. 12.2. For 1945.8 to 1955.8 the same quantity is 7.2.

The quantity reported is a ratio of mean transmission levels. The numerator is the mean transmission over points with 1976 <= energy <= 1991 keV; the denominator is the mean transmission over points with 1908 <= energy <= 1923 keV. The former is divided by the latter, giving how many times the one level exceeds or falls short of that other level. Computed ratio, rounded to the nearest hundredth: 0.76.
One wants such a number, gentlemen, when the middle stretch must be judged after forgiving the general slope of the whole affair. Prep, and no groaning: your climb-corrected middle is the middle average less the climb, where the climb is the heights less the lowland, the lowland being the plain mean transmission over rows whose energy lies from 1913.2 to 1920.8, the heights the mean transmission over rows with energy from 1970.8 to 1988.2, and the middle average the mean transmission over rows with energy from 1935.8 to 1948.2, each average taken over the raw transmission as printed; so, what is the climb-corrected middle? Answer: 1.16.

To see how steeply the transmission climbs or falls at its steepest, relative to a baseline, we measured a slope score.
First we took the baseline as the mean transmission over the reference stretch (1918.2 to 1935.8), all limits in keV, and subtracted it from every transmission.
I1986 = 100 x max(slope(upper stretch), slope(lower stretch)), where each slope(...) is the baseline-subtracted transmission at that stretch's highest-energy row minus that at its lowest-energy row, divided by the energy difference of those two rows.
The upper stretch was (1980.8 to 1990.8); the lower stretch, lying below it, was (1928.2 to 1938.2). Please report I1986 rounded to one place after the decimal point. 0.1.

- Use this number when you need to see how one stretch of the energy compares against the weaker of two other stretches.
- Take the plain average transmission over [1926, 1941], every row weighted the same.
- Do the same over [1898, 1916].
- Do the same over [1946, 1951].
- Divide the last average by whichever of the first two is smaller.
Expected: 0.7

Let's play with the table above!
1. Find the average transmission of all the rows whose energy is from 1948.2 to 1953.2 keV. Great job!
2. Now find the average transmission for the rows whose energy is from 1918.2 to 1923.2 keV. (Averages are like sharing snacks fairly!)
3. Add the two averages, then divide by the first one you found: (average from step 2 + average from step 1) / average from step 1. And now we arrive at 2.8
